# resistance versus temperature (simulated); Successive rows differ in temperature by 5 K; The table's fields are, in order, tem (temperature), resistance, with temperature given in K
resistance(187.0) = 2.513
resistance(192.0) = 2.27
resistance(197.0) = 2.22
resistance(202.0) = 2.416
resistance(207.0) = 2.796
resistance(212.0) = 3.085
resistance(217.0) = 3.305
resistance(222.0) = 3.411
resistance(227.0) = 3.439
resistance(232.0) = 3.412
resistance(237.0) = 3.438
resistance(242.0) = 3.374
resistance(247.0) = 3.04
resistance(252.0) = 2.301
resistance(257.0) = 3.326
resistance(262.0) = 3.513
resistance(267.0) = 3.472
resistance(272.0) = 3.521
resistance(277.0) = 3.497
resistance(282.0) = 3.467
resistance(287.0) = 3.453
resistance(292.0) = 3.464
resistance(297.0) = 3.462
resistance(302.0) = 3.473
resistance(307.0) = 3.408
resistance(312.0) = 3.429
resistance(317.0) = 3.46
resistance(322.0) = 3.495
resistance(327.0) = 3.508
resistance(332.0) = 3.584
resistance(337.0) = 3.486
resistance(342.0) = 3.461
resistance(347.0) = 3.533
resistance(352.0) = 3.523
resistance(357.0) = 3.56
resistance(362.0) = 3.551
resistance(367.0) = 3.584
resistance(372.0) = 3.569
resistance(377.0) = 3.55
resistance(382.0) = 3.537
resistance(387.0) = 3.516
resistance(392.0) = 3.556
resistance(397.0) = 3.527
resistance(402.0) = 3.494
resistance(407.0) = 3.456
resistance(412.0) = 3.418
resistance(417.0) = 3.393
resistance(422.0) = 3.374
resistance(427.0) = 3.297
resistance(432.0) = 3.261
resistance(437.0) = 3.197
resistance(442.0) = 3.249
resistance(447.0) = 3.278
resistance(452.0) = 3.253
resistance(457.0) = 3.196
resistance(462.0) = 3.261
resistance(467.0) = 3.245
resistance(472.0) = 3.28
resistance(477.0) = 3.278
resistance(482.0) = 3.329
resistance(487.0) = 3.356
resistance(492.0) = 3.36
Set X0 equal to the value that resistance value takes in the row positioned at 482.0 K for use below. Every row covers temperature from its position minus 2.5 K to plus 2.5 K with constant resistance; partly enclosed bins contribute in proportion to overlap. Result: 3.329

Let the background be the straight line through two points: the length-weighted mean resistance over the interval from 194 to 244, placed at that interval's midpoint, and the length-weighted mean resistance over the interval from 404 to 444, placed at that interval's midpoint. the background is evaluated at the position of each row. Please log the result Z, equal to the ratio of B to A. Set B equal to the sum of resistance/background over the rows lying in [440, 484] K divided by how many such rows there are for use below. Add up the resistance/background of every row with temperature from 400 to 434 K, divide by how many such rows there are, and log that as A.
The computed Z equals 0.95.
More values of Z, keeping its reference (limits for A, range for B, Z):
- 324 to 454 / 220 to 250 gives 1.03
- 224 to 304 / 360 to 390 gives 1.01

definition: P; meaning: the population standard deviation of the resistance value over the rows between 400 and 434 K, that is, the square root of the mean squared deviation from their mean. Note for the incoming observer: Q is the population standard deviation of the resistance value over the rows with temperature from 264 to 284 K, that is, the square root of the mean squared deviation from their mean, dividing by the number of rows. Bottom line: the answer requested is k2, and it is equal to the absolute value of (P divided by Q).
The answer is 3.6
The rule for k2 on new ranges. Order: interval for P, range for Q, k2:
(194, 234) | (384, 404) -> 20.2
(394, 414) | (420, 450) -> 0.8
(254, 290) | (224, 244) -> 2.3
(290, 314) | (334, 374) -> 0.6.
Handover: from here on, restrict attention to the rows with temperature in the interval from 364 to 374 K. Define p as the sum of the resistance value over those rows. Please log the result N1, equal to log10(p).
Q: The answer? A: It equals 0.854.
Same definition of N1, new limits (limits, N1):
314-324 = 0.842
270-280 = 0.846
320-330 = 0.845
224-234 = 0.836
